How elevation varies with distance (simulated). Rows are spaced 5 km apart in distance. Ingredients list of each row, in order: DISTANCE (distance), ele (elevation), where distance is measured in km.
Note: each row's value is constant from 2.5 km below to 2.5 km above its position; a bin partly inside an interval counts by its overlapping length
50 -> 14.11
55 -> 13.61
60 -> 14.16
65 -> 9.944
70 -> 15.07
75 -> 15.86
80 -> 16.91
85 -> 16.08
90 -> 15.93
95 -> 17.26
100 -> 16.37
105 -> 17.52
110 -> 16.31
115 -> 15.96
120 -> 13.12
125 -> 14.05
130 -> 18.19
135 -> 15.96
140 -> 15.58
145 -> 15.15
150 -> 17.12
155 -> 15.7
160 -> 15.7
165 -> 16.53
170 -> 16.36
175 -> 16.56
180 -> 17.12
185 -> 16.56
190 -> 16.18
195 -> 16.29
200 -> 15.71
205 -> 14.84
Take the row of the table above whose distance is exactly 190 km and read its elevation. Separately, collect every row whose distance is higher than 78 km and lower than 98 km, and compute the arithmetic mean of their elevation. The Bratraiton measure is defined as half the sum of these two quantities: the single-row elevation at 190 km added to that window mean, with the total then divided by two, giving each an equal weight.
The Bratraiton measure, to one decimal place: 16.4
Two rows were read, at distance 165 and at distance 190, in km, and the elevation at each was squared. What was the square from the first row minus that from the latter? 11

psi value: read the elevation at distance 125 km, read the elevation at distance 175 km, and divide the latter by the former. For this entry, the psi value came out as 1.18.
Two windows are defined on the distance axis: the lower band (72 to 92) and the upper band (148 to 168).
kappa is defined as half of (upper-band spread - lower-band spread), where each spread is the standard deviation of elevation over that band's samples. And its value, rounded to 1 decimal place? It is 0.1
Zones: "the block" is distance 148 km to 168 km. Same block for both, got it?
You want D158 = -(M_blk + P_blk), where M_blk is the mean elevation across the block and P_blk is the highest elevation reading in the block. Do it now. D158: -33.4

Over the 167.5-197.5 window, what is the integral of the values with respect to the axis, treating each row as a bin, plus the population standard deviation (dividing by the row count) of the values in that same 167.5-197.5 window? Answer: 496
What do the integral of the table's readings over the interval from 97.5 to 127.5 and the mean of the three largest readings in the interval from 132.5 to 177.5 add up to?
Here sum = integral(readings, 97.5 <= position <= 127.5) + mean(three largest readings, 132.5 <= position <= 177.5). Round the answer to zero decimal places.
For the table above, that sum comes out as 483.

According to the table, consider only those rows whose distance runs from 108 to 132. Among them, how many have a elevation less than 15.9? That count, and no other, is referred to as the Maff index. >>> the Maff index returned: 2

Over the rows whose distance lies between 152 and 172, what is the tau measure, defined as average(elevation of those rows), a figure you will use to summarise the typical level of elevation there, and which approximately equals 16.1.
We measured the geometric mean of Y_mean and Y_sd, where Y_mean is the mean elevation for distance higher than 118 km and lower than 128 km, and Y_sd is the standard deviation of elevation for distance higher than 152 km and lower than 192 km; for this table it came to 2.5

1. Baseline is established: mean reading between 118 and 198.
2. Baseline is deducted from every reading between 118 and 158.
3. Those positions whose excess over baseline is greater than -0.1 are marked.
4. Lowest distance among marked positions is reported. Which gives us 130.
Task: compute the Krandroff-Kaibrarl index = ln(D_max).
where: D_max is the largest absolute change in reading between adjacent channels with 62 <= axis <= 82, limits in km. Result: 1.6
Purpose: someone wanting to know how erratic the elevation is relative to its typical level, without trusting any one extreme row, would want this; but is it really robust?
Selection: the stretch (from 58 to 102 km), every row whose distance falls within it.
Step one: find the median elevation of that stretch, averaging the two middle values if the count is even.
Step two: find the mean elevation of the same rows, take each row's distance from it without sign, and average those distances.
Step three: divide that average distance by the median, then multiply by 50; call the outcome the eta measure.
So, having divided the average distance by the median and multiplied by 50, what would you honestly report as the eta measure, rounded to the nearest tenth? 4.7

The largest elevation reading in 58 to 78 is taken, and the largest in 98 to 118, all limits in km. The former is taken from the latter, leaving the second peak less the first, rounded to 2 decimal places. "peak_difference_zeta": 1.66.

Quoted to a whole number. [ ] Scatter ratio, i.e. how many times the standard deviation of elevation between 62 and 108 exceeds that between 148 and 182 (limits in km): 4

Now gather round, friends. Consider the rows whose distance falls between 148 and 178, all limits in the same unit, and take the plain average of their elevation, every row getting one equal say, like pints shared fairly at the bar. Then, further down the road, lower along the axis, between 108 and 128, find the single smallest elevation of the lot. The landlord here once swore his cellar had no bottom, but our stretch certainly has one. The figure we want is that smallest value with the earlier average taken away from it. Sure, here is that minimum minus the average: -3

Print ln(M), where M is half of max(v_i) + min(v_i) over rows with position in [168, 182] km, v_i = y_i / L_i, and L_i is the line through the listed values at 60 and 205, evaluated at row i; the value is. 0.13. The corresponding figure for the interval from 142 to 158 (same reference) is 0.10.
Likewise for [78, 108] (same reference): 0.15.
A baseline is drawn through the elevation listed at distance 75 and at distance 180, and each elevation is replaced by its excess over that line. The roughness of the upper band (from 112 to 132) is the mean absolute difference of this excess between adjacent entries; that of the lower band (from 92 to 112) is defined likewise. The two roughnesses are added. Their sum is 3.72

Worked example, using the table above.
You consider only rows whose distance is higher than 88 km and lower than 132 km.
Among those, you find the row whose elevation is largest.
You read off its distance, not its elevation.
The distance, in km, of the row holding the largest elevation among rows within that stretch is 130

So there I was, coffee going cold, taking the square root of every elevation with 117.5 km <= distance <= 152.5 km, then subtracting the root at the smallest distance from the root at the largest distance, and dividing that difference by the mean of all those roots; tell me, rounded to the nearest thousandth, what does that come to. 0.131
